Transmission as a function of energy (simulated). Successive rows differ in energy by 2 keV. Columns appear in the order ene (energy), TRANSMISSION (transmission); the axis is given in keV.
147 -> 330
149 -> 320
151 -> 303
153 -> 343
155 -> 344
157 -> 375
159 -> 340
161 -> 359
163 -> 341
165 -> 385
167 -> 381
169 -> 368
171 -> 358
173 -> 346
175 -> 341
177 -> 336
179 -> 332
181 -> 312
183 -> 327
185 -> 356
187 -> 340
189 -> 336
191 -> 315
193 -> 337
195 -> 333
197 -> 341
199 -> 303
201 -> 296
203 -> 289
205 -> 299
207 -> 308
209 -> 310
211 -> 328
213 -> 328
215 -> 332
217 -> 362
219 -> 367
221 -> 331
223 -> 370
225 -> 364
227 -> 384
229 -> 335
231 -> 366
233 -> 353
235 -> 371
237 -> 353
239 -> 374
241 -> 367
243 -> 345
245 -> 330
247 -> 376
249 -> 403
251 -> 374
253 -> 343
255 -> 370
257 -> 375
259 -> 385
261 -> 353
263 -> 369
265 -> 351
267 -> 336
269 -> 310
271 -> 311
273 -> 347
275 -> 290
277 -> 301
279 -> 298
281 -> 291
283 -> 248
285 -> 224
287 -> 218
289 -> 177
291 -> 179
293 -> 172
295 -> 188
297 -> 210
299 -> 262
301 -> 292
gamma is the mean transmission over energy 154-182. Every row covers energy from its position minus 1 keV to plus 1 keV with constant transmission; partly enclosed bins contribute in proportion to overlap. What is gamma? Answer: 351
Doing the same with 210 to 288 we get 339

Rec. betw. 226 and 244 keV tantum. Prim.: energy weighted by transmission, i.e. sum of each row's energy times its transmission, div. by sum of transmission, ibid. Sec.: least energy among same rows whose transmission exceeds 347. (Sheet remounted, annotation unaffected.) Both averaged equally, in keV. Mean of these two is 231.0 keV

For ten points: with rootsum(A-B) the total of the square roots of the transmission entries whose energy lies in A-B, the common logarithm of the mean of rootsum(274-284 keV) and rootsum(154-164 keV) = 1.95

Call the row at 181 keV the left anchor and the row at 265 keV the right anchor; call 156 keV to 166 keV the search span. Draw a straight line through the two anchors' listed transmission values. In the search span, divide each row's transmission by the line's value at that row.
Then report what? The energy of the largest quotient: 165 keV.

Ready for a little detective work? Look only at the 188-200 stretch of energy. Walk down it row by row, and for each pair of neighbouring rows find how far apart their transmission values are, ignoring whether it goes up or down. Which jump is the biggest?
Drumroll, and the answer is 38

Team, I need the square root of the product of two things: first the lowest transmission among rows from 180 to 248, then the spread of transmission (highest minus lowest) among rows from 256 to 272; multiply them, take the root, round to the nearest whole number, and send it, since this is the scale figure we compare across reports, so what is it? 147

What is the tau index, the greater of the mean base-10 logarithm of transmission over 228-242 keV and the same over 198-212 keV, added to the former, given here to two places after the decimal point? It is 5.11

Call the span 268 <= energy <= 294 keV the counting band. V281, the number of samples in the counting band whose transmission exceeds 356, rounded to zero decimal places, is 0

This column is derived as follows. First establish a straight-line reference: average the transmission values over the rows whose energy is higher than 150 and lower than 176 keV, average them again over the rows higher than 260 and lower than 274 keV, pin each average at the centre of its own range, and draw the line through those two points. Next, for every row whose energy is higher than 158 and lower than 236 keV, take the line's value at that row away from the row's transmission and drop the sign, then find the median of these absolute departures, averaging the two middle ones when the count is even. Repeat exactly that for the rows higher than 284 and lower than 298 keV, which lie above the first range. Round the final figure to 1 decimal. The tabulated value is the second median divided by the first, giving 8.1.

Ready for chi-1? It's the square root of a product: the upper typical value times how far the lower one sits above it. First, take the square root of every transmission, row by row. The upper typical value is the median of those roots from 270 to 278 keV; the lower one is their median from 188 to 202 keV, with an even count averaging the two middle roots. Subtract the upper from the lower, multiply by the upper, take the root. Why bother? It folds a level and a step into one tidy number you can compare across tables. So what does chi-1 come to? 3.6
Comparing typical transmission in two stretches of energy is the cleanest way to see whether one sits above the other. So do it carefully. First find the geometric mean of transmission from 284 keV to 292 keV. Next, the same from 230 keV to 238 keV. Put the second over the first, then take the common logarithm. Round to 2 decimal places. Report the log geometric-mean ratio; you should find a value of 0.26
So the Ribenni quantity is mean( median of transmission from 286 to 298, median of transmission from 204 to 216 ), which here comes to 251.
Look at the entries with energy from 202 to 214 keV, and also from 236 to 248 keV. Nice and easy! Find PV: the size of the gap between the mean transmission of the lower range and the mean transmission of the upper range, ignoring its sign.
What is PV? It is 47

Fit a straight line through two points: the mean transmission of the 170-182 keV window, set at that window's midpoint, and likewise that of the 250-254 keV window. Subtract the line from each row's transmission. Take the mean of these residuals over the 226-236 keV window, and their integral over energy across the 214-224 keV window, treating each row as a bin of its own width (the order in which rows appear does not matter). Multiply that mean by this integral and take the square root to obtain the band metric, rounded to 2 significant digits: 17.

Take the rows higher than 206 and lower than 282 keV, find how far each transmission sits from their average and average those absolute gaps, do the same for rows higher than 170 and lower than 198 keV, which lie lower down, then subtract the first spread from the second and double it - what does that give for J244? -30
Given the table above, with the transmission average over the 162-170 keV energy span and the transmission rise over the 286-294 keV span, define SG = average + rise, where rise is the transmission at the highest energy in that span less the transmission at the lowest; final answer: 323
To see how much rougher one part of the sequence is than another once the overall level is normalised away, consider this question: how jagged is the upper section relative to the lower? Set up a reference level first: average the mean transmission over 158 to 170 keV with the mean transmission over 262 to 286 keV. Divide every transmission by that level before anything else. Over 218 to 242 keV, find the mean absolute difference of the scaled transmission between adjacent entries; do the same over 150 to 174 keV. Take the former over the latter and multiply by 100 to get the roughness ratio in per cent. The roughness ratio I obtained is 114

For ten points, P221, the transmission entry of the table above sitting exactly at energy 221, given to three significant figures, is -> 331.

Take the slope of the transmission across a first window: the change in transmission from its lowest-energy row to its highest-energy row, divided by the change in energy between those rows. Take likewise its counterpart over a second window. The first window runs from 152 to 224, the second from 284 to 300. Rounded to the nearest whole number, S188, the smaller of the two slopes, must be 0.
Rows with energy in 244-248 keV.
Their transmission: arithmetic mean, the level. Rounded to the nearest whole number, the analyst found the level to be 353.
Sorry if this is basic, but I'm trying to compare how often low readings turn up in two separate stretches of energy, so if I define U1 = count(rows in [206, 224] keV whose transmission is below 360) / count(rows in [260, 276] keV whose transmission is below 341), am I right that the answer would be 1.5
